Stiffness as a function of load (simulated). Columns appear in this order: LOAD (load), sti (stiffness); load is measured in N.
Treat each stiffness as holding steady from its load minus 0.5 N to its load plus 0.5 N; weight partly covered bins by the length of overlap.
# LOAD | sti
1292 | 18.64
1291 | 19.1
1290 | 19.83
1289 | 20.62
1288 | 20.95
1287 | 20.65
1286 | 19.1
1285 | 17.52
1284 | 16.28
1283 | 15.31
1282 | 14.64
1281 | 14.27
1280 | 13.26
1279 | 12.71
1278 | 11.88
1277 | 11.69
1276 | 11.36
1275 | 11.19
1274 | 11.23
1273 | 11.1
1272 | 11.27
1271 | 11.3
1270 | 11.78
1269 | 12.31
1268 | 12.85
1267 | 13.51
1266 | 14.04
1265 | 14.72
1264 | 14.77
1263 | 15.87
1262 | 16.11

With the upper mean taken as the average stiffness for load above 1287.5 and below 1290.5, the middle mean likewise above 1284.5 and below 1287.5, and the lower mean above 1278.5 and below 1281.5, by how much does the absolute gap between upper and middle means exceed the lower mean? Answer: -12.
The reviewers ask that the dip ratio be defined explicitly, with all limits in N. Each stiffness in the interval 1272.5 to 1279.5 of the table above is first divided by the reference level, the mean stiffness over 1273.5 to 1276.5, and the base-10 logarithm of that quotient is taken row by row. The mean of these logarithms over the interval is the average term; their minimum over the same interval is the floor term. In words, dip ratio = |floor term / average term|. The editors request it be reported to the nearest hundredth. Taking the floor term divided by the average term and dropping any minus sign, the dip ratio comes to 0.51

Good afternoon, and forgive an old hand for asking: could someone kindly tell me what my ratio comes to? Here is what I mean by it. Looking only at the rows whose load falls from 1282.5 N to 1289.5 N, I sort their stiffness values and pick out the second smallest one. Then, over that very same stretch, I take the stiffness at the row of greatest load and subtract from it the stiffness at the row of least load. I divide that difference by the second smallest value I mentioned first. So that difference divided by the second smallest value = 0.3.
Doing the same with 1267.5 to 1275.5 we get -0.1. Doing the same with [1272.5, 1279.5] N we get 0.1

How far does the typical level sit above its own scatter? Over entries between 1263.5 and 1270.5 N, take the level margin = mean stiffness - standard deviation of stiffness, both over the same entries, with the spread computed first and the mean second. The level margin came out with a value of 12.3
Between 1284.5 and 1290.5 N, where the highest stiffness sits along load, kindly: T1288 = 1288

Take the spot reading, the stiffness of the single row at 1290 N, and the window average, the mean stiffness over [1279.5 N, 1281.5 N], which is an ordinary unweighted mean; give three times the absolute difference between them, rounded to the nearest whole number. 18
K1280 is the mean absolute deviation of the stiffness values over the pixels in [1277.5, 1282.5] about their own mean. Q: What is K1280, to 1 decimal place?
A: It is 0.9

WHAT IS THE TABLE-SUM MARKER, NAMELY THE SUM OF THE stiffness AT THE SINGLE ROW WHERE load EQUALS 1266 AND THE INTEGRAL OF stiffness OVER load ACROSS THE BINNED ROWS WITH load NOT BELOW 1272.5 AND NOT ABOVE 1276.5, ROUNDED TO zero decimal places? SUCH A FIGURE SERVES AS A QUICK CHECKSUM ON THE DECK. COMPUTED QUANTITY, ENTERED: 59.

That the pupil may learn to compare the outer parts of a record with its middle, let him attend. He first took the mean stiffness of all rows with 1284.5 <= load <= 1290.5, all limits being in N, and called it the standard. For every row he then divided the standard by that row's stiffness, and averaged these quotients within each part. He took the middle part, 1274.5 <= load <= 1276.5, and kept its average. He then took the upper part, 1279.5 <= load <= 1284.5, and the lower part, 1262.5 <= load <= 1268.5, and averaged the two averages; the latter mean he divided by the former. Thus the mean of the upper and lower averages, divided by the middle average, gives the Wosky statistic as 0.78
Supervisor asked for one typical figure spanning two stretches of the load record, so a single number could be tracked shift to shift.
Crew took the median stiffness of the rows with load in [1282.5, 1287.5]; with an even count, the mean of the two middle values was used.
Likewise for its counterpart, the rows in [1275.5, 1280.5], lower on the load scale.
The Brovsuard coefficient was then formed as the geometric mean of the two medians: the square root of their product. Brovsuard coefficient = 14.4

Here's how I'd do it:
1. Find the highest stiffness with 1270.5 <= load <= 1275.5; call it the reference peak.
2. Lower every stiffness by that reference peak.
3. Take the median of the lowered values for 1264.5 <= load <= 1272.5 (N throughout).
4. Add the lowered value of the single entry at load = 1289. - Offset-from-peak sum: 11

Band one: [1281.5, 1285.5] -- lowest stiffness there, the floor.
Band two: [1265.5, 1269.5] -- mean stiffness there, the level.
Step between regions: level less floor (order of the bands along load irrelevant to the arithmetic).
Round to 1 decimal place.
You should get -1.5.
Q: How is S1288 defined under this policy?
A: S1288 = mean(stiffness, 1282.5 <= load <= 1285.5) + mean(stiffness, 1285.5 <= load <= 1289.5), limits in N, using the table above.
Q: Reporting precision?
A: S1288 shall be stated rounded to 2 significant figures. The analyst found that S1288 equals 37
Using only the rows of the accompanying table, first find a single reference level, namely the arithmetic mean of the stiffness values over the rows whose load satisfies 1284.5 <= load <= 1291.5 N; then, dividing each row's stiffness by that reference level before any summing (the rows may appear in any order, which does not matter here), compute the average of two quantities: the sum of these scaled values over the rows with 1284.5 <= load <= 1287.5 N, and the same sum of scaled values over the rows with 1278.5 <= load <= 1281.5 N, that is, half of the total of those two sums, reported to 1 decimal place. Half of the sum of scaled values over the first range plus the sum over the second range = 2.5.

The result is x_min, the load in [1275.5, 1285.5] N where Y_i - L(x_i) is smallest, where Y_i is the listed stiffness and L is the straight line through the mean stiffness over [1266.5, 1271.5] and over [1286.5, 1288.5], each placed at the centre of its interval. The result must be 1278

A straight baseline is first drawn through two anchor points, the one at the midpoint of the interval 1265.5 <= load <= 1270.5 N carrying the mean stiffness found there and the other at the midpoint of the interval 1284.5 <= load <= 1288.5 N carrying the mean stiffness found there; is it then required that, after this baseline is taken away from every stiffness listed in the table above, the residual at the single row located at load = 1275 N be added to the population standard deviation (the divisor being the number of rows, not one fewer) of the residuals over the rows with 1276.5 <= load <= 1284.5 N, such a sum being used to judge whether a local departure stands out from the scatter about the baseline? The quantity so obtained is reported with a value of -3.5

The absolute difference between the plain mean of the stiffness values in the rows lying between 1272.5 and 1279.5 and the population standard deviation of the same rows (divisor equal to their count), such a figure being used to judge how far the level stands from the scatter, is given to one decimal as 11.1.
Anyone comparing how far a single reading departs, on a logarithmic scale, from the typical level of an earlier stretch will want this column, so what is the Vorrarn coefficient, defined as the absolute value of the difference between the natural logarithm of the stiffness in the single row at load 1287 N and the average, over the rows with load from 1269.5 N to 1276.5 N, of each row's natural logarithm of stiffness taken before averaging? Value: 0.60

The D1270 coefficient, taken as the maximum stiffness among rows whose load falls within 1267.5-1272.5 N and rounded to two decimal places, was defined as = 12.85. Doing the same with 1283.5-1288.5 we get 20.95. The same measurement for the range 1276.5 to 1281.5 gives 14.27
